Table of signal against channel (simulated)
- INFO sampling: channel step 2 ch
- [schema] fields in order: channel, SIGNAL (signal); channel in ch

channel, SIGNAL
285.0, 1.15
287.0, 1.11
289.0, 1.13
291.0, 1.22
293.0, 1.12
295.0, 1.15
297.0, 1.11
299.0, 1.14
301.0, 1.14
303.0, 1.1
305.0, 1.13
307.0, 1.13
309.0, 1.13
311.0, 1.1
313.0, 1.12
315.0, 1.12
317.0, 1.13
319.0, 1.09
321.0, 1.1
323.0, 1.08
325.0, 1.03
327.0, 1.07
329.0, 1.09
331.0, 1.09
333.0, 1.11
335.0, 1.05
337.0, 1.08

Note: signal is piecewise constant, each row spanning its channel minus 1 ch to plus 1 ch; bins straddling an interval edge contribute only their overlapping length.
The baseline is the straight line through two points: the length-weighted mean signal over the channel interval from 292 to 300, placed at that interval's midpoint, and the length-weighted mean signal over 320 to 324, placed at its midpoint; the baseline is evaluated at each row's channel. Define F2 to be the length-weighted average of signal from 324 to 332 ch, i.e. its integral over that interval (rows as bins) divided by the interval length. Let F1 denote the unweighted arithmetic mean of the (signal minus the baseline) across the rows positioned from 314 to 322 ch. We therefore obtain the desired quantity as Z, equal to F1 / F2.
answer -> 0.013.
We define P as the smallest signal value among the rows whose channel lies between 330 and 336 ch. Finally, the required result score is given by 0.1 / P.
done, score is 0.0952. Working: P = 1.05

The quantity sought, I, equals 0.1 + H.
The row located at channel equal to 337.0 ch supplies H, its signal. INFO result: 1.18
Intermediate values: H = 1.08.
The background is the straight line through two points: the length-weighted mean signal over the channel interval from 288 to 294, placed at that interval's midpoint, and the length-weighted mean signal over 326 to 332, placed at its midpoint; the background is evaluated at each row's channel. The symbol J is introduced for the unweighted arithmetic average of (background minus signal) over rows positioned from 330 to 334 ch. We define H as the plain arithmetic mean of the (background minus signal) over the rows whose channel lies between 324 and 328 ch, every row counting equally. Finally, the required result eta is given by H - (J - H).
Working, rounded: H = 0.039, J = -0.02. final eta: 0.10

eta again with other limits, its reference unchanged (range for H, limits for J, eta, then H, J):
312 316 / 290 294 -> 0.00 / -0.008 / -0.02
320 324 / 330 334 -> 0.04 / 0.007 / -0.02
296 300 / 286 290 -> -0.01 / 0.018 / 0.04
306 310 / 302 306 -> -0.03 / -0.006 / 0.02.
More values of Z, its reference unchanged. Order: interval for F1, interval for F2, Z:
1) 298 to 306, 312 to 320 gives 0.006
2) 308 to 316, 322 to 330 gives 0.011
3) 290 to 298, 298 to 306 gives 0.015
